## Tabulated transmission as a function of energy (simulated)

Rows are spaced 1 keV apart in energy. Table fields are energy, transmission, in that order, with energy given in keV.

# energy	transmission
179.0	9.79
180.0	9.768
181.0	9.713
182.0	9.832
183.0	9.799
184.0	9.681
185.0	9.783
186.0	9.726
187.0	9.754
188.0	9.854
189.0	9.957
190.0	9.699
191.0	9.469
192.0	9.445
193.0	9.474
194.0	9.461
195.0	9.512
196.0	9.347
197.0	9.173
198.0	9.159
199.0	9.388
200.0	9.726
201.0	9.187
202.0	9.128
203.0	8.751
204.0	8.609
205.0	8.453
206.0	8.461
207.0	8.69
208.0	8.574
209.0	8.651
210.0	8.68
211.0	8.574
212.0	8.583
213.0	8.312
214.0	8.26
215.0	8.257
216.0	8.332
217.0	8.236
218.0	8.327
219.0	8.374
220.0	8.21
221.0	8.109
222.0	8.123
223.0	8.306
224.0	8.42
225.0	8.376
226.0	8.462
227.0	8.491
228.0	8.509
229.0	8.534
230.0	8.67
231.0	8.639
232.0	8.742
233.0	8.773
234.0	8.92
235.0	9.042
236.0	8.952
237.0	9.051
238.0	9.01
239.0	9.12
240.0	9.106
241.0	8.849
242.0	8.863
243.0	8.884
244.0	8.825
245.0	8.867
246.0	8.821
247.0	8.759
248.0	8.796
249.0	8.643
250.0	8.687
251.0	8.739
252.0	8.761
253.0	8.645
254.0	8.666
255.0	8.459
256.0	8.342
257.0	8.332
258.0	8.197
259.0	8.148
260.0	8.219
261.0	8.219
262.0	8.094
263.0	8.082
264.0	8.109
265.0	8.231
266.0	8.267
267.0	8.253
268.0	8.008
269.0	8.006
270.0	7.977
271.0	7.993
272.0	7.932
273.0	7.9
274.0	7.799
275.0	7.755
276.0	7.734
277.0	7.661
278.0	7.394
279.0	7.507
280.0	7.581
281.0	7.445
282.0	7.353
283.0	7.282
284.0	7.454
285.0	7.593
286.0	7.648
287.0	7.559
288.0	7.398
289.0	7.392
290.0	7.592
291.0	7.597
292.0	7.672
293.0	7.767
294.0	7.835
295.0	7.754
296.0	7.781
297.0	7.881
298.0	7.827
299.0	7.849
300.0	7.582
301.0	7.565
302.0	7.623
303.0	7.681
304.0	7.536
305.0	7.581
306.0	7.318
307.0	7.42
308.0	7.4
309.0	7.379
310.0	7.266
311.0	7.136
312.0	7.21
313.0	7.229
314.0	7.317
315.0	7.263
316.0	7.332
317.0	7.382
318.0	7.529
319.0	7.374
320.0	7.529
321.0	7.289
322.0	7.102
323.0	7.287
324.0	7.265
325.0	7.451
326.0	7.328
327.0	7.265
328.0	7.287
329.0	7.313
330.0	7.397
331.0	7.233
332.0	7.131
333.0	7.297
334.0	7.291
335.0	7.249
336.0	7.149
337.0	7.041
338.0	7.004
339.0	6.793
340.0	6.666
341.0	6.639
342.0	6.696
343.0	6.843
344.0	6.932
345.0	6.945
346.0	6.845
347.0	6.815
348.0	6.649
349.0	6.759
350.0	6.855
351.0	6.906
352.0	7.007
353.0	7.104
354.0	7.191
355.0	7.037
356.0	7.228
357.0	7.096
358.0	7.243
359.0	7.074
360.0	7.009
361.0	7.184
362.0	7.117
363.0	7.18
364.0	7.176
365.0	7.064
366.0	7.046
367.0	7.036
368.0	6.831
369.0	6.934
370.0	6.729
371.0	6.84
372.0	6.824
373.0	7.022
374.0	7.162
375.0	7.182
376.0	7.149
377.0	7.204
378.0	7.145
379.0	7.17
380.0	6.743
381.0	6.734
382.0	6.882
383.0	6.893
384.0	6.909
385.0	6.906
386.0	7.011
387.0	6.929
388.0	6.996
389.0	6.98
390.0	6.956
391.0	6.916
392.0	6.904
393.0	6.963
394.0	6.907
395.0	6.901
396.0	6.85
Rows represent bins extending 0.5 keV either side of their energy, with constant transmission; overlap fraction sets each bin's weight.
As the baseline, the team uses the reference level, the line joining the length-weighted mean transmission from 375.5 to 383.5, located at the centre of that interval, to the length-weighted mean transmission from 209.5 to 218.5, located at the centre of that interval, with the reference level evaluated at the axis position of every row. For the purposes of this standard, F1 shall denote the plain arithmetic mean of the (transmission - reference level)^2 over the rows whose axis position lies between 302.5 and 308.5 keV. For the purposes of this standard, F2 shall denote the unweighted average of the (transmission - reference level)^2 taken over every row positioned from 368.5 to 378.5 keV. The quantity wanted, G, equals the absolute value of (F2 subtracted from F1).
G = 0.01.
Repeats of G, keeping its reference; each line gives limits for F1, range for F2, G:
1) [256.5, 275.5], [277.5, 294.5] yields 0.06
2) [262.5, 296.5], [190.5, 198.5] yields 0.63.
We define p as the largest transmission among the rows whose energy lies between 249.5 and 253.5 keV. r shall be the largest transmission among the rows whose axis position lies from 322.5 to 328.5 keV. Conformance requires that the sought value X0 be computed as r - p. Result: -1.3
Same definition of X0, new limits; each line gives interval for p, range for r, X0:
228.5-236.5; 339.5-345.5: -2.1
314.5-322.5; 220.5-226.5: 0.9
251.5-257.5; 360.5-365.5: -1.6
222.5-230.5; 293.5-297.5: -0.8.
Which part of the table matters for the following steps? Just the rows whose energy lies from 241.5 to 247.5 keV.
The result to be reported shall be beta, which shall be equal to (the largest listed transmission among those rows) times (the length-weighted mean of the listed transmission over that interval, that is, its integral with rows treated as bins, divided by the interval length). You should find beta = 79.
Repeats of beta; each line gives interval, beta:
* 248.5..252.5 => 76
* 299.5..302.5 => 58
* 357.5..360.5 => 51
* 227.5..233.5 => 76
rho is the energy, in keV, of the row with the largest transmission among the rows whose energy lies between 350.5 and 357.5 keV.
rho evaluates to 356.0 keV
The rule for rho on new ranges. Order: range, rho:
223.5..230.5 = 230.0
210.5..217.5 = 212.0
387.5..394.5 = 388.0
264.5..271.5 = 266.0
